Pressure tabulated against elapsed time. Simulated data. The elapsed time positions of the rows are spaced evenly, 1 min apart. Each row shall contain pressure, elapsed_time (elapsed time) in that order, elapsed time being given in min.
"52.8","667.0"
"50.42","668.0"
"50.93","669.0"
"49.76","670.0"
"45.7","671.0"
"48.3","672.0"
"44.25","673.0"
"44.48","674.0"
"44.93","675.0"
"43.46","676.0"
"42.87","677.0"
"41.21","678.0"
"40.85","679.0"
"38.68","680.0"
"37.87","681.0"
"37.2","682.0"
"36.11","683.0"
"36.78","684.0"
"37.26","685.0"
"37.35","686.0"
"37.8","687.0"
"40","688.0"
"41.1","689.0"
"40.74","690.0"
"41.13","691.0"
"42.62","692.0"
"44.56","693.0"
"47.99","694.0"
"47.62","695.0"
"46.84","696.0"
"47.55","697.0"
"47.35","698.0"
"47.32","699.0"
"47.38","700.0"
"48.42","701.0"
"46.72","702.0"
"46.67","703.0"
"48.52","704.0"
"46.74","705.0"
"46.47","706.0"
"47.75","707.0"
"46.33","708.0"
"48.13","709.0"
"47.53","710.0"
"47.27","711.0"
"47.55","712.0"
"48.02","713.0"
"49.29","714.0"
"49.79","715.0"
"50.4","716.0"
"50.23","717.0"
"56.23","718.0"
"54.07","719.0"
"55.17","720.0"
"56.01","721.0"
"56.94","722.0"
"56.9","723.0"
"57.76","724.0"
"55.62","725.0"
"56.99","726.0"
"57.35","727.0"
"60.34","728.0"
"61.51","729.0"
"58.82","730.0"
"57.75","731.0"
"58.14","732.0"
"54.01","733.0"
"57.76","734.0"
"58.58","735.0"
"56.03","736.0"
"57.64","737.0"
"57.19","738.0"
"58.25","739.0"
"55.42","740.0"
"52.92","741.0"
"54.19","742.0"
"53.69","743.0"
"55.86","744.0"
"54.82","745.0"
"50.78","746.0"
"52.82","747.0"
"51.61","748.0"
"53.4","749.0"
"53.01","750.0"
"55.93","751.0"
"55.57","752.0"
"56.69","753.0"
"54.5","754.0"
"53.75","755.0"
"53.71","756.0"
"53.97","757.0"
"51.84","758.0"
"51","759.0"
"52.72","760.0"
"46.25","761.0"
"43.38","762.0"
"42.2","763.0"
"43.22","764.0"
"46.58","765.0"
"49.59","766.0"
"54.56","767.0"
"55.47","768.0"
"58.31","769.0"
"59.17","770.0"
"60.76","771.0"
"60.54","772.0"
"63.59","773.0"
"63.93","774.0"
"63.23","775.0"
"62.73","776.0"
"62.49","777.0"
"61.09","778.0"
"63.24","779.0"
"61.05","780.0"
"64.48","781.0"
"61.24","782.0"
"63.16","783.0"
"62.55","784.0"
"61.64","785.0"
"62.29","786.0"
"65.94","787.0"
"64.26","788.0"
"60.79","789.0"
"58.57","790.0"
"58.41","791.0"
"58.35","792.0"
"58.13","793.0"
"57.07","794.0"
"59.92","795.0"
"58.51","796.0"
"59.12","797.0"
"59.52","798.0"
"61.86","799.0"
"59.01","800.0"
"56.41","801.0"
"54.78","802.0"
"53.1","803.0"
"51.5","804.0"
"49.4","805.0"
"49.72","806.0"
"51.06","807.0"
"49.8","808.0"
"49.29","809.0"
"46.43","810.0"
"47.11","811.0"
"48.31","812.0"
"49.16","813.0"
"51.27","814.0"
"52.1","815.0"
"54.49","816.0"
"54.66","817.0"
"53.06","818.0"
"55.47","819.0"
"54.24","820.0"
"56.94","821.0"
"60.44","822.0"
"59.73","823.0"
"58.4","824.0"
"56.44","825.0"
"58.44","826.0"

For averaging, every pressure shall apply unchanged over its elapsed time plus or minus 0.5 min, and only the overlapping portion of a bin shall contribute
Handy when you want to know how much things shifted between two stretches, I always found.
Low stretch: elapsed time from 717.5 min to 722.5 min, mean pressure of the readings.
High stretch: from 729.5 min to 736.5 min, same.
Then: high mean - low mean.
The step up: 2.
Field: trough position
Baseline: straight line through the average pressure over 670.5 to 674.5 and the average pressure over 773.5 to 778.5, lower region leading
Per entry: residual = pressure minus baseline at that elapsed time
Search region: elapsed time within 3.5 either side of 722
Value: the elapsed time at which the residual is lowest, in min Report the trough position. 719.0 min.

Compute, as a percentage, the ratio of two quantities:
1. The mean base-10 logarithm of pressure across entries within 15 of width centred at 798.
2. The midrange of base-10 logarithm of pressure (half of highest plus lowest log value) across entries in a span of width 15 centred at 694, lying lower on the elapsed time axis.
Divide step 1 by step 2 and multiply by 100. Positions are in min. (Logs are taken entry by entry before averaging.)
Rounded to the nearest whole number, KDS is 108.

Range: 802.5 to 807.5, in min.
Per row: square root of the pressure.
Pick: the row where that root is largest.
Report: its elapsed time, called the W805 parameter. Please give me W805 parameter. 803.0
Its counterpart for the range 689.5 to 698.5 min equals 694.0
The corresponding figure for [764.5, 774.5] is 774.0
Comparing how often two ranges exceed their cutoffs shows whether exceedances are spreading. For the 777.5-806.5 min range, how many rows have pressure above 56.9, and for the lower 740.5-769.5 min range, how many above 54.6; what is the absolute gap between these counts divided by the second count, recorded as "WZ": 2.3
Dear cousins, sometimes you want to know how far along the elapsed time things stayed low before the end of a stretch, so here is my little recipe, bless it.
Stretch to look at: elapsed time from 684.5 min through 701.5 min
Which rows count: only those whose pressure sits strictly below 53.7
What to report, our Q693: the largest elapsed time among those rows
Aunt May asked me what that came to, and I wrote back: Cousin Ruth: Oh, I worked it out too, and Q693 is 701.0 min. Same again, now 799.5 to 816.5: 815.0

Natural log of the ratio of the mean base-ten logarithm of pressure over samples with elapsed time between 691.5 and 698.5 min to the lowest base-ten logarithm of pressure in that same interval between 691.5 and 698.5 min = 0.022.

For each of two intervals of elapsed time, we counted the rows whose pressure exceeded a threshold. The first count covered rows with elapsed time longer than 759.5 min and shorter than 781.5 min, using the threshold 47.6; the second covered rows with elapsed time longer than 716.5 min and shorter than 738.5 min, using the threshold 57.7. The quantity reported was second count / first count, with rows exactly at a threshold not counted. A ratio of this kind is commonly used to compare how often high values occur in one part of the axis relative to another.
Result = 0.47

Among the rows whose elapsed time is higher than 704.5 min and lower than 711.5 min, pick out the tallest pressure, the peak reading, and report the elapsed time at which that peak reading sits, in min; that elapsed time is 709.0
